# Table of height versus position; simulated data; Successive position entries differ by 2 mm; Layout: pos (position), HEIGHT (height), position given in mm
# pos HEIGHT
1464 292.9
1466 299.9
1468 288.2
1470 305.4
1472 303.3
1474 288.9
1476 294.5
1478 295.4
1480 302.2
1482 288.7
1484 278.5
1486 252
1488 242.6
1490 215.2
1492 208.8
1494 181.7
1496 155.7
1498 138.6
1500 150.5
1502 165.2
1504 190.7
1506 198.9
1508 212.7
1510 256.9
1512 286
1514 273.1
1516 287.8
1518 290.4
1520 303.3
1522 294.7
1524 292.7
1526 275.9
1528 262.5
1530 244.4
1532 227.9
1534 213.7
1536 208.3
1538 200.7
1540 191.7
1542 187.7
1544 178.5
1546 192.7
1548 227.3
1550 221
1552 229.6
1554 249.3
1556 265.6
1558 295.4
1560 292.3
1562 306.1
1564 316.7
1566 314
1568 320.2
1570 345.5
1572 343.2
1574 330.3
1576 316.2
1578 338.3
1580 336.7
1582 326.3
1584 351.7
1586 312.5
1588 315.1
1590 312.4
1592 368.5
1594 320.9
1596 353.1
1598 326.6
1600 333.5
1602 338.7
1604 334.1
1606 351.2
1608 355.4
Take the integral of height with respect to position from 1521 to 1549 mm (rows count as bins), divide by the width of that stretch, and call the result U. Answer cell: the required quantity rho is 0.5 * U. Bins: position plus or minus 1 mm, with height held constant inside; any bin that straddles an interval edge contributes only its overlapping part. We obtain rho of 114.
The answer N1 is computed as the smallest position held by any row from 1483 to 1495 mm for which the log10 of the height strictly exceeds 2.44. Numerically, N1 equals 1484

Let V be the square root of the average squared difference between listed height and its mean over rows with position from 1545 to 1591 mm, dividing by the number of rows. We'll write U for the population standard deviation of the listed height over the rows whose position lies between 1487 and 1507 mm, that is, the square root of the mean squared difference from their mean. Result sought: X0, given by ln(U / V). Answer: -0.3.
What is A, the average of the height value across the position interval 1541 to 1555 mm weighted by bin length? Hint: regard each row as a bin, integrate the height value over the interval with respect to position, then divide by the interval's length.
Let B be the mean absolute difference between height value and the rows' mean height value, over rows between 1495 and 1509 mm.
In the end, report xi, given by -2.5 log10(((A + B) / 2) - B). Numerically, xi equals -4.94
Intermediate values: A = 212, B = 24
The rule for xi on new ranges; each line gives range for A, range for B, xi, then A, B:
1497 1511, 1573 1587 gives -4.87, 188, 10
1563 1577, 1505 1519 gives -5.43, 327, 30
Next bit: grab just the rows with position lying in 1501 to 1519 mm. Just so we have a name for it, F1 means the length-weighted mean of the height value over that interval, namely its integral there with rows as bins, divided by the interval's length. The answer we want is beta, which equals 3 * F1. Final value 721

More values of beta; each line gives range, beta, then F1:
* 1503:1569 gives 755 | 252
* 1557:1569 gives 922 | 307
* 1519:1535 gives 793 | 264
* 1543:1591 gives 880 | 293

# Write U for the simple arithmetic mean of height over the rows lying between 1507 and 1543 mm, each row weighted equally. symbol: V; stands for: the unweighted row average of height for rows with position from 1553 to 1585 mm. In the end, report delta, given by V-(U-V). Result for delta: 380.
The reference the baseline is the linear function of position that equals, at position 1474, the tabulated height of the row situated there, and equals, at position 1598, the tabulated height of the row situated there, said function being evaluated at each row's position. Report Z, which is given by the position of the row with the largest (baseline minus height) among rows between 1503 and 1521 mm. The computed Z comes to 1504 mm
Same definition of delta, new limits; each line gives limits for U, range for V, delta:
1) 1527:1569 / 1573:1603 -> 419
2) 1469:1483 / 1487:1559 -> 160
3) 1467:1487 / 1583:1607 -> 380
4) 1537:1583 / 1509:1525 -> 296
